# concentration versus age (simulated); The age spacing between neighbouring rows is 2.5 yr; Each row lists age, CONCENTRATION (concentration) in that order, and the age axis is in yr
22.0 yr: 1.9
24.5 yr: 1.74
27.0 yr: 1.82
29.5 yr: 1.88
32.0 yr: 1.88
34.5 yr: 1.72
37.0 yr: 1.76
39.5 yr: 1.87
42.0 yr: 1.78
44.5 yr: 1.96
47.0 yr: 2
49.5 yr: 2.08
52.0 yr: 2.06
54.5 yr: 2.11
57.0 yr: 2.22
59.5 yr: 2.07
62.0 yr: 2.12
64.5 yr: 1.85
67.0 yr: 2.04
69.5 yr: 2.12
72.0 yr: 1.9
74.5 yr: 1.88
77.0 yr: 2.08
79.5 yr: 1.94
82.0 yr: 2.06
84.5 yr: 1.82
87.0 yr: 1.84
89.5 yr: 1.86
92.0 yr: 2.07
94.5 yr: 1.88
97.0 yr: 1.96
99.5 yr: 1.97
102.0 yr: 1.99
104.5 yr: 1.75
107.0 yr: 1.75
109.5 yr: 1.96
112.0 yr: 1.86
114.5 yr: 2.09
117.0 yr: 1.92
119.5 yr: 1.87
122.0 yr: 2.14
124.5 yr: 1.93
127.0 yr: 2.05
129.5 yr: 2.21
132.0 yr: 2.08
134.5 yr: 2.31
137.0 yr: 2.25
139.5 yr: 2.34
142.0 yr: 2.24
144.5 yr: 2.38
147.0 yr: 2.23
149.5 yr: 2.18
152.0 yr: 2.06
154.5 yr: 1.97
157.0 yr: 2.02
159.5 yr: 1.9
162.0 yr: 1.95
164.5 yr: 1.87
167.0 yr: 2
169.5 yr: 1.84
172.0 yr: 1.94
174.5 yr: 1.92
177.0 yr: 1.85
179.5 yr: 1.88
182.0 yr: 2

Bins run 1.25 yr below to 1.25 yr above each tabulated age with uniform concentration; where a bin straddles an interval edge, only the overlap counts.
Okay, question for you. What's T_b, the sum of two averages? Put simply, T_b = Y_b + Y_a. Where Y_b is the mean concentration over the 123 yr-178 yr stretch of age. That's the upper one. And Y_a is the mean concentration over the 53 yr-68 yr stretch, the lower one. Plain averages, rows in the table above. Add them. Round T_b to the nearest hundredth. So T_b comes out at 4.14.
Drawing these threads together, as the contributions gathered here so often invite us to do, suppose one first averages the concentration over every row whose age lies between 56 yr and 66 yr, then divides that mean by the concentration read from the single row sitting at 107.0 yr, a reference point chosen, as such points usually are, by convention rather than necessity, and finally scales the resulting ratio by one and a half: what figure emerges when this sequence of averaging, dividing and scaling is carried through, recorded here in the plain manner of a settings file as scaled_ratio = 1.77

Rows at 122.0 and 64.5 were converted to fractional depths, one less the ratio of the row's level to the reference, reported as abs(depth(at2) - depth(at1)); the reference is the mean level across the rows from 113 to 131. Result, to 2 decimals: 0.14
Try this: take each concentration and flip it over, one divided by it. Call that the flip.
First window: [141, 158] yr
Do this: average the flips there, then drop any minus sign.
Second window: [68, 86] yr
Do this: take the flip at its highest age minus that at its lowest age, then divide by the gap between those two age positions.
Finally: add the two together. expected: 0.471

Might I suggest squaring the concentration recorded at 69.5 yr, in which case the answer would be 4.49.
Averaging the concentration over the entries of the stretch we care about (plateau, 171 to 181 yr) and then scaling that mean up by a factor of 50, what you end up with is 95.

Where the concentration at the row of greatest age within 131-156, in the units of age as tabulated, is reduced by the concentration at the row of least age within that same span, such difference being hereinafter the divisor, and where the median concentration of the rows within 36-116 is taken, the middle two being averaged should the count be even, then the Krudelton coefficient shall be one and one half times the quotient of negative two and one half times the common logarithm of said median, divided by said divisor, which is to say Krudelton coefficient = 10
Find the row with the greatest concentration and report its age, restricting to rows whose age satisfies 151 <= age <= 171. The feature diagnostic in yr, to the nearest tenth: 152.0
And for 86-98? 92.0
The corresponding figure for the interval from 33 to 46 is 44.5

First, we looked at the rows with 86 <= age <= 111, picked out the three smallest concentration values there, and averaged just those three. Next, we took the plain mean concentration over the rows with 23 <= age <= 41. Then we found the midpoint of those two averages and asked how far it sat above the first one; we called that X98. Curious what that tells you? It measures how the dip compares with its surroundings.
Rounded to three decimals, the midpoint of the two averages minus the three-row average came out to 0.015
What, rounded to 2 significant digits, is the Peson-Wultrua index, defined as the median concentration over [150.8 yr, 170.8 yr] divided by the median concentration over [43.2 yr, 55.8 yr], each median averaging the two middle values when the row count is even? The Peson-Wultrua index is 0.95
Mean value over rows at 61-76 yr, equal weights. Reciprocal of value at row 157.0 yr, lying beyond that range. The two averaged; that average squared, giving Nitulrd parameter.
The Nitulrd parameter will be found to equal 1.54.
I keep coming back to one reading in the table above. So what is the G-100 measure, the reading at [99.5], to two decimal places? 1.97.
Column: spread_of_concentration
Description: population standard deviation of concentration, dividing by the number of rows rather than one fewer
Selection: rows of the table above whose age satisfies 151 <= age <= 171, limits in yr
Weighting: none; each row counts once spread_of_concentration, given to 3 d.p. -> 0.071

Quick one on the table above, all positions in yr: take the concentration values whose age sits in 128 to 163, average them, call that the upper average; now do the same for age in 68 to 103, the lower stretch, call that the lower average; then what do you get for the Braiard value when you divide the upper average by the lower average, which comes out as 1.10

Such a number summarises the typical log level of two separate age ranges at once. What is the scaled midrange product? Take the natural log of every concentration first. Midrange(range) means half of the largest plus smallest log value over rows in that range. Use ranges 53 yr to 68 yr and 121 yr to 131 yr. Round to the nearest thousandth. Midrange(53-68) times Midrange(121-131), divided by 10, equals 0.051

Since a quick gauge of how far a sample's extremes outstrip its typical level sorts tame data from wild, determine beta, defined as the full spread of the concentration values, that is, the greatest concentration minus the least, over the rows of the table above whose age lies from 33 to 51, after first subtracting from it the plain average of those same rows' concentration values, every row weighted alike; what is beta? -1.52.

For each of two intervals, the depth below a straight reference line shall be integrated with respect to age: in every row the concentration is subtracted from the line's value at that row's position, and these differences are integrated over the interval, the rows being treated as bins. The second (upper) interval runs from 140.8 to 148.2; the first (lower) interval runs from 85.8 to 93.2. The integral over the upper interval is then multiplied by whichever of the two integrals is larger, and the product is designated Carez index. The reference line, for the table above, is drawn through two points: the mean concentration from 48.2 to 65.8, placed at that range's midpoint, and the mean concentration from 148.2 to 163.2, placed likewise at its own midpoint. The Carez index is -1.9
